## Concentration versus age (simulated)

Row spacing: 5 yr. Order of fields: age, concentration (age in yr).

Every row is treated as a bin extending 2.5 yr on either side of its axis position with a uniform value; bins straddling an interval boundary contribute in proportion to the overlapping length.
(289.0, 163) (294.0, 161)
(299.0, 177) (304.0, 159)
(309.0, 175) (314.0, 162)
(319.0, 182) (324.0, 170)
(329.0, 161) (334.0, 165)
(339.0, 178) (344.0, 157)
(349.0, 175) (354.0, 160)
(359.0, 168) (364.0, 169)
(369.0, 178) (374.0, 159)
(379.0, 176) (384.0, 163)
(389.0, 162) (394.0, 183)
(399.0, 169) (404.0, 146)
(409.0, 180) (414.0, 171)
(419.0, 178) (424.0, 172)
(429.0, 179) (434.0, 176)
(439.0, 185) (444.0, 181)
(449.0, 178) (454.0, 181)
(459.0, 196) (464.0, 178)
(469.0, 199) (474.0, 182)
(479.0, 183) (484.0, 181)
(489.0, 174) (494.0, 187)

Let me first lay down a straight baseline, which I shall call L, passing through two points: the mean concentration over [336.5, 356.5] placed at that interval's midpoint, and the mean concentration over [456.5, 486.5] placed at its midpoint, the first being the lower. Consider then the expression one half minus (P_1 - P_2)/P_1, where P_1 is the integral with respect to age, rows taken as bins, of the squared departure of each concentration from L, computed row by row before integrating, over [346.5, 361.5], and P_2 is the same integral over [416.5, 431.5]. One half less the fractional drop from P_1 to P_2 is -0.1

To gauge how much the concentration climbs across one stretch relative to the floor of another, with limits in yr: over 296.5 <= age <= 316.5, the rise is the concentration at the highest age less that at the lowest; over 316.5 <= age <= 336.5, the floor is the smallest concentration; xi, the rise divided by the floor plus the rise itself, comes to -15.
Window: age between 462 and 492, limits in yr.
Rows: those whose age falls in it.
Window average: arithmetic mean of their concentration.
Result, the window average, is 183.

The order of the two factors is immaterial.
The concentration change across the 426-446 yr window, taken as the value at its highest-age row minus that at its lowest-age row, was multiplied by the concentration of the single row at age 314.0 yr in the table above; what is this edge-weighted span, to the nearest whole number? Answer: 324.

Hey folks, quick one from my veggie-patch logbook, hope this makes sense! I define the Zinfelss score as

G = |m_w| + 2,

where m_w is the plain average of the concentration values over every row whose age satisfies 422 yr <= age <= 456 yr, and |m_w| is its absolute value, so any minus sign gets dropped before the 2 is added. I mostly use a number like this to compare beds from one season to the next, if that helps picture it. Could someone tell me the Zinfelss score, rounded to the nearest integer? 181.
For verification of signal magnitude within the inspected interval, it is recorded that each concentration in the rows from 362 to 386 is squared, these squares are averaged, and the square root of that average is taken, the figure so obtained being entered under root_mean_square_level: 169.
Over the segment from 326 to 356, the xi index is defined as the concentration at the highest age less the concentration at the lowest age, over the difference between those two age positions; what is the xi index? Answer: 0.0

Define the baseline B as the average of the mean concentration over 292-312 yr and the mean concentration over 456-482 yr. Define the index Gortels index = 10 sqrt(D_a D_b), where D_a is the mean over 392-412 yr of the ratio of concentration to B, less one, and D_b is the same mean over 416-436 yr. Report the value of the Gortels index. 0.20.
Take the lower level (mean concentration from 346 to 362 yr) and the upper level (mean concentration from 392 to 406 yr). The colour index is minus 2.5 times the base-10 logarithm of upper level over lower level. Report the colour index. 0.01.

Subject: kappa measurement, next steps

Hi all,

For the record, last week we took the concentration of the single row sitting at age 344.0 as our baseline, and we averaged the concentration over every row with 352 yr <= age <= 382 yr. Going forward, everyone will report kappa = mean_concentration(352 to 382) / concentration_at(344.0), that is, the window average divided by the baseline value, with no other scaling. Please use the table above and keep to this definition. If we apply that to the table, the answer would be 1.07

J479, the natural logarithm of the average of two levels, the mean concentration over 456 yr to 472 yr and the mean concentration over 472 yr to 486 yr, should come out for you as 5.23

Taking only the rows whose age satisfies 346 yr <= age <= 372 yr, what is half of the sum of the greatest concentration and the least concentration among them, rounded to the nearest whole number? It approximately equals 169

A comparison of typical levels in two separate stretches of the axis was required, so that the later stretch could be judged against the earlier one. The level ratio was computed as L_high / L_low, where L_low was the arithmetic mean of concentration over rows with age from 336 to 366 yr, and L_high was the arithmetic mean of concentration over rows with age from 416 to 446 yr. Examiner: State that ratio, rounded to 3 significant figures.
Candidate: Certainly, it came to 1.06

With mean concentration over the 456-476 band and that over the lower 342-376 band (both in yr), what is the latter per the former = 0.88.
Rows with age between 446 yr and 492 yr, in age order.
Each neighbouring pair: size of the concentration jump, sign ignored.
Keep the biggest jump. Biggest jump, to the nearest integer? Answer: 21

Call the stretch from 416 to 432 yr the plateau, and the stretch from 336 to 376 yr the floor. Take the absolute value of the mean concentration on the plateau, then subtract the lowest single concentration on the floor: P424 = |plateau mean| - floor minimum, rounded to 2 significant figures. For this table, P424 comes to 19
